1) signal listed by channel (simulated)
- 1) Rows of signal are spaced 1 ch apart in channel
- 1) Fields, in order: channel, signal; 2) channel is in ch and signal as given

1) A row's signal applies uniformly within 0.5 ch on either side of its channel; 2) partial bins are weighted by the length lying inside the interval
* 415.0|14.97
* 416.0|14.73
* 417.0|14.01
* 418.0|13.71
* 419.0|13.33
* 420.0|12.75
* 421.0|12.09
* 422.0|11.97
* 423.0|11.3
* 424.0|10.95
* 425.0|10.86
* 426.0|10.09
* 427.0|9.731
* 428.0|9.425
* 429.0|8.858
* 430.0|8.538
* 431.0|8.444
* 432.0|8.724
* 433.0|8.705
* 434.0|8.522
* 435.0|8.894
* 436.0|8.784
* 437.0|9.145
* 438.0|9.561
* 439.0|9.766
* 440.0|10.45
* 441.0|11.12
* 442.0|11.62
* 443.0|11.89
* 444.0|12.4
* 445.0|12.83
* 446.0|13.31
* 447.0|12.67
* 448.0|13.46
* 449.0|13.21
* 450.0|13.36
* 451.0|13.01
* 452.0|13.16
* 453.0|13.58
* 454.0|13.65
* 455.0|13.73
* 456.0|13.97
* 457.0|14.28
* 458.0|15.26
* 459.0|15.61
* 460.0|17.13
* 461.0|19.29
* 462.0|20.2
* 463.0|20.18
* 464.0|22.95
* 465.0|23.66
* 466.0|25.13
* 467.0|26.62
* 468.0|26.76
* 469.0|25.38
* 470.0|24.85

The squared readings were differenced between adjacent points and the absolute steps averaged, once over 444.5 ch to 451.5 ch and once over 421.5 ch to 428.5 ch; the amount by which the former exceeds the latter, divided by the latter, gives 0.3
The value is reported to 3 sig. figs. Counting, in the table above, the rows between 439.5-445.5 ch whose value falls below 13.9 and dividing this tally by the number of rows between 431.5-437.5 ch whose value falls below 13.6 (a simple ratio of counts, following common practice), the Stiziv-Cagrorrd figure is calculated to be 1.00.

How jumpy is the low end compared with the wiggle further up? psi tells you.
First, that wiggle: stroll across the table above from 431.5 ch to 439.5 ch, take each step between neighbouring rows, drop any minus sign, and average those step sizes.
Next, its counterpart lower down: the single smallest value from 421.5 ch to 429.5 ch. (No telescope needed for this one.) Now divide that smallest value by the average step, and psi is 37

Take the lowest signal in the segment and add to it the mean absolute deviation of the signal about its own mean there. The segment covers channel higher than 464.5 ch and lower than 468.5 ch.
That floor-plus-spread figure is 24.8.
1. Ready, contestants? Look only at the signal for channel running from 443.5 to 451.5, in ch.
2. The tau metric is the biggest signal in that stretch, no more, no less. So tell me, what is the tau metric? 13.46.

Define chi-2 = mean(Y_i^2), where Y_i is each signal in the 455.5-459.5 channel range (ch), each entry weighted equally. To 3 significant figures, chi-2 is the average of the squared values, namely 219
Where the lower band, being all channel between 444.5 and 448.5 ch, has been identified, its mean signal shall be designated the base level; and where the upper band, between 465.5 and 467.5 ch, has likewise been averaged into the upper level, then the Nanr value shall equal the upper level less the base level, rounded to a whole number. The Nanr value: 13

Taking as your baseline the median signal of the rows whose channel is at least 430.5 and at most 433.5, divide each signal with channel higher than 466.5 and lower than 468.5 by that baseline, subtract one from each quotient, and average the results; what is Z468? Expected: 2.1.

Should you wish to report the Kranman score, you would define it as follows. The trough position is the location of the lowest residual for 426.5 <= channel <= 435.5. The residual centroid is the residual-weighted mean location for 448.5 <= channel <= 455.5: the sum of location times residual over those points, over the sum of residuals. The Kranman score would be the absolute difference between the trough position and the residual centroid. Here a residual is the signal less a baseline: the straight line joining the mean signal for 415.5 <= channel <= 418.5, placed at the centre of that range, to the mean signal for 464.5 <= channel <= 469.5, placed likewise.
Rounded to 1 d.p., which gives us 18.1 ch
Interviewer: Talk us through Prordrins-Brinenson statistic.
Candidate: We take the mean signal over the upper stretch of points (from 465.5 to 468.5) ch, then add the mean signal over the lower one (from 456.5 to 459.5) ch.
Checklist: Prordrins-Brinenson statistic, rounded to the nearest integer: 41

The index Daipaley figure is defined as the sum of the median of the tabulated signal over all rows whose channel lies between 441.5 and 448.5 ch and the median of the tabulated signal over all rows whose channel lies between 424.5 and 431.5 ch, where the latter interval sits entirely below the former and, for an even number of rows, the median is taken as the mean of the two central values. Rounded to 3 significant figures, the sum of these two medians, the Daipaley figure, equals 22.1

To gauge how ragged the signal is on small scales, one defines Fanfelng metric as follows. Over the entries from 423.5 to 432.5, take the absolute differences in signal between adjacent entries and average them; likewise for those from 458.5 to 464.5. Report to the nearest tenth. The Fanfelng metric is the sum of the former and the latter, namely 1.8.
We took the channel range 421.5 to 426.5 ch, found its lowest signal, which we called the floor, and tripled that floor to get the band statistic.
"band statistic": 30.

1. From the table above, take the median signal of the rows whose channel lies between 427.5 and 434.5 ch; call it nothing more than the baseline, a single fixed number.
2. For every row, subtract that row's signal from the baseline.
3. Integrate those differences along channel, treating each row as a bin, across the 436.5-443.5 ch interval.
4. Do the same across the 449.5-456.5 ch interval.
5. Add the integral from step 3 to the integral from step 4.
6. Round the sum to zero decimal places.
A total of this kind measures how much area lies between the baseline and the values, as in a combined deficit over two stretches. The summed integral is -46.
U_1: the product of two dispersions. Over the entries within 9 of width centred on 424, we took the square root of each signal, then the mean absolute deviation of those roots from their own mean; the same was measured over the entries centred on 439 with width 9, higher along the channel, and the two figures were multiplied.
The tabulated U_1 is 0.021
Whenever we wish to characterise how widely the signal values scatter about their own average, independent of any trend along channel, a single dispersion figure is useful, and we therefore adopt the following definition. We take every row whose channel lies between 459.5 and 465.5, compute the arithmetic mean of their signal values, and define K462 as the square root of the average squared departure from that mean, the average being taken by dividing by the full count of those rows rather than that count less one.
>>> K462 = 2.2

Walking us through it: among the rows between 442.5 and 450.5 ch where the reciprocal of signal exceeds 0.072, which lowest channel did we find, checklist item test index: 443.0 ch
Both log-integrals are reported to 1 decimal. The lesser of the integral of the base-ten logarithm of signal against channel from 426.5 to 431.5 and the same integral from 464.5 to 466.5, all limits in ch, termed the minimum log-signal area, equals 2.8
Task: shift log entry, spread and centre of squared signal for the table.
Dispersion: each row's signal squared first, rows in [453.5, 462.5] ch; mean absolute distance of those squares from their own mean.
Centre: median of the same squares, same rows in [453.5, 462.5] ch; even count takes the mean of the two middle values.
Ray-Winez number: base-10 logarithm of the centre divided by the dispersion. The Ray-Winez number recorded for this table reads 0.54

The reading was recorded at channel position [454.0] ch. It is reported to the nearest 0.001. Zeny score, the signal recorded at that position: 13.650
